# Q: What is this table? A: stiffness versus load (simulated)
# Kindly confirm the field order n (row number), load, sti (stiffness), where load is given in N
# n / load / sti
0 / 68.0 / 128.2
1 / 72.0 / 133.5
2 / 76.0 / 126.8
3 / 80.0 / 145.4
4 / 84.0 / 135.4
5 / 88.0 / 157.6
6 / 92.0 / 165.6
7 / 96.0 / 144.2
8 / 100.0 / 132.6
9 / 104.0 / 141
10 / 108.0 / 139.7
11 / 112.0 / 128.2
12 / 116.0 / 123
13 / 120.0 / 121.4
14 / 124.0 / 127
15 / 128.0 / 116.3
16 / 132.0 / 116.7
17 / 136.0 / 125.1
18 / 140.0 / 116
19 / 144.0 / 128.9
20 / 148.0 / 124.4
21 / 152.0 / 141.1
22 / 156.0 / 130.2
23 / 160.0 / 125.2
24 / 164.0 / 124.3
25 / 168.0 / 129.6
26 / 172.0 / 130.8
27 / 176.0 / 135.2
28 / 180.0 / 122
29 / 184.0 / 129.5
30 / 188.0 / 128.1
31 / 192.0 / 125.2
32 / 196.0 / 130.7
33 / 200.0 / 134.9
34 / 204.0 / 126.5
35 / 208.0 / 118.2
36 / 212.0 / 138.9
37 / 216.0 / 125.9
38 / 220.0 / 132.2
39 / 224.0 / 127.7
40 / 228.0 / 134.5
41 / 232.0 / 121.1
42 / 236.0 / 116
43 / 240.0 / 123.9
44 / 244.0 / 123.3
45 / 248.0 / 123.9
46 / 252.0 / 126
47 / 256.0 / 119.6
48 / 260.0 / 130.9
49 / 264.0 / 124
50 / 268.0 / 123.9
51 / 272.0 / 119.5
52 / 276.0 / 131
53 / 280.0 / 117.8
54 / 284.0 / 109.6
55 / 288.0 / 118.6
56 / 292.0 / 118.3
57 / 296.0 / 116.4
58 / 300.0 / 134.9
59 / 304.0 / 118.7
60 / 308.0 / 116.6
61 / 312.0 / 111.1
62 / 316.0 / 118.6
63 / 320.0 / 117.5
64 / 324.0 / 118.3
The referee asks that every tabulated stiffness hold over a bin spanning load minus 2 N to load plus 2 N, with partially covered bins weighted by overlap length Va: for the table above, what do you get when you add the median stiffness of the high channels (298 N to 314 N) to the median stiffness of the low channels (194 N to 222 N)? 248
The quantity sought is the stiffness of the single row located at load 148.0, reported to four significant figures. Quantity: 124.4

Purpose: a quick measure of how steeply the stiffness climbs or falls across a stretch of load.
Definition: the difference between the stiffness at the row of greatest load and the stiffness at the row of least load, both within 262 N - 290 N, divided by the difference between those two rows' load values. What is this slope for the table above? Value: -0.2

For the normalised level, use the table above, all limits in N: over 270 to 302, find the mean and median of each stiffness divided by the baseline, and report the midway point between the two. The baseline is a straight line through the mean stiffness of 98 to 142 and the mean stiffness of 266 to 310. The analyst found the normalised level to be 0.993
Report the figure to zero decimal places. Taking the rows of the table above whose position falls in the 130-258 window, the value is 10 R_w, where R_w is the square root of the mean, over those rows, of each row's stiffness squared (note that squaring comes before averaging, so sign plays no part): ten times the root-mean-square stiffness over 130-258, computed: 1269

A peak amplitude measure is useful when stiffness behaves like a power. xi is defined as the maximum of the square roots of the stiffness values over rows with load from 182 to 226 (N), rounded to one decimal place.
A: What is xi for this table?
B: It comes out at 11.8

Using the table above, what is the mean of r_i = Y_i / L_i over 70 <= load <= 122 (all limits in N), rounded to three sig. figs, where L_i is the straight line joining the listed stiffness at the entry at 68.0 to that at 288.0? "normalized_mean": 1.09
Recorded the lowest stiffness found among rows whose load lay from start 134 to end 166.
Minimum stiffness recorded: 116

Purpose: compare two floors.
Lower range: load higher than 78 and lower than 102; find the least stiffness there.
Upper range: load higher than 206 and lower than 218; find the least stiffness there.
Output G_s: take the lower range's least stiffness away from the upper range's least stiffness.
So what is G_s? -14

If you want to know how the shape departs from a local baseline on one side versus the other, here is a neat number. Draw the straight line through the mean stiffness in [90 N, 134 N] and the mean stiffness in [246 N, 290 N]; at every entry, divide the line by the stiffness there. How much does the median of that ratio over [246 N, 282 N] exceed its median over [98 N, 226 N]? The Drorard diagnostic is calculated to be -0.01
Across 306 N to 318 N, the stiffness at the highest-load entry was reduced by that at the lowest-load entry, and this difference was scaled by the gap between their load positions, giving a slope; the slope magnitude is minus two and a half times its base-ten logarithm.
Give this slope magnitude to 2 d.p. 1.51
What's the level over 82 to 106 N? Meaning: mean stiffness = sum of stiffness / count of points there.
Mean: 146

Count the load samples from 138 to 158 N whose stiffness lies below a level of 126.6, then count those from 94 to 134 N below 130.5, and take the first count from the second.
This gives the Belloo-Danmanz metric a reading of 4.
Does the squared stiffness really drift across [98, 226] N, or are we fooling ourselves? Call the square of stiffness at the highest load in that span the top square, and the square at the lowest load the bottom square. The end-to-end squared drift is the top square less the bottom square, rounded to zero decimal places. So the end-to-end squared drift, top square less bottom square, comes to -1275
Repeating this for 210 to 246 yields -4090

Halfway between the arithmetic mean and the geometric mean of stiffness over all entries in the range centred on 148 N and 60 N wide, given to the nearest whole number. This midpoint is 126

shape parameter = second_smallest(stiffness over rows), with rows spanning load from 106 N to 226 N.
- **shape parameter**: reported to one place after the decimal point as 116.3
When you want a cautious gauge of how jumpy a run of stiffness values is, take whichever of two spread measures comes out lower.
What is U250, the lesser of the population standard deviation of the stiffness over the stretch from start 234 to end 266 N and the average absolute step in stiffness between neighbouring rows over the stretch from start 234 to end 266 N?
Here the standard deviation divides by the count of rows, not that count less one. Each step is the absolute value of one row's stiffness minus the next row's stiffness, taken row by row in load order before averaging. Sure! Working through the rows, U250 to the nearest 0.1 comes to 4.1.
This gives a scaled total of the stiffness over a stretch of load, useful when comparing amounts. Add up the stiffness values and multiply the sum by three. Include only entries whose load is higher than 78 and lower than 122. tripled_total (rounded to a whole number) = 4602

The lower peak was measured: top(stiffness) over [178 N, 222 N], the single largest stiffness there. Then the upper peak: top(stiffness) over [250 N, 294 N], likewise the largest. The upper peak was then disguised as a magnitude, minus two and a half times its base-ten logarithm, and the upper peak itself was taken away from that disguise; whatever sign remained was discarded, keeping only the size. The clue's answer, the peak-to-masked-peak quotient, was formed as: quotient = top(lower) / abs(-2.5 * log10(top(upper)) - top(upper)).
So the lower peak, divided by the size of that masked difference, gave 1.02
